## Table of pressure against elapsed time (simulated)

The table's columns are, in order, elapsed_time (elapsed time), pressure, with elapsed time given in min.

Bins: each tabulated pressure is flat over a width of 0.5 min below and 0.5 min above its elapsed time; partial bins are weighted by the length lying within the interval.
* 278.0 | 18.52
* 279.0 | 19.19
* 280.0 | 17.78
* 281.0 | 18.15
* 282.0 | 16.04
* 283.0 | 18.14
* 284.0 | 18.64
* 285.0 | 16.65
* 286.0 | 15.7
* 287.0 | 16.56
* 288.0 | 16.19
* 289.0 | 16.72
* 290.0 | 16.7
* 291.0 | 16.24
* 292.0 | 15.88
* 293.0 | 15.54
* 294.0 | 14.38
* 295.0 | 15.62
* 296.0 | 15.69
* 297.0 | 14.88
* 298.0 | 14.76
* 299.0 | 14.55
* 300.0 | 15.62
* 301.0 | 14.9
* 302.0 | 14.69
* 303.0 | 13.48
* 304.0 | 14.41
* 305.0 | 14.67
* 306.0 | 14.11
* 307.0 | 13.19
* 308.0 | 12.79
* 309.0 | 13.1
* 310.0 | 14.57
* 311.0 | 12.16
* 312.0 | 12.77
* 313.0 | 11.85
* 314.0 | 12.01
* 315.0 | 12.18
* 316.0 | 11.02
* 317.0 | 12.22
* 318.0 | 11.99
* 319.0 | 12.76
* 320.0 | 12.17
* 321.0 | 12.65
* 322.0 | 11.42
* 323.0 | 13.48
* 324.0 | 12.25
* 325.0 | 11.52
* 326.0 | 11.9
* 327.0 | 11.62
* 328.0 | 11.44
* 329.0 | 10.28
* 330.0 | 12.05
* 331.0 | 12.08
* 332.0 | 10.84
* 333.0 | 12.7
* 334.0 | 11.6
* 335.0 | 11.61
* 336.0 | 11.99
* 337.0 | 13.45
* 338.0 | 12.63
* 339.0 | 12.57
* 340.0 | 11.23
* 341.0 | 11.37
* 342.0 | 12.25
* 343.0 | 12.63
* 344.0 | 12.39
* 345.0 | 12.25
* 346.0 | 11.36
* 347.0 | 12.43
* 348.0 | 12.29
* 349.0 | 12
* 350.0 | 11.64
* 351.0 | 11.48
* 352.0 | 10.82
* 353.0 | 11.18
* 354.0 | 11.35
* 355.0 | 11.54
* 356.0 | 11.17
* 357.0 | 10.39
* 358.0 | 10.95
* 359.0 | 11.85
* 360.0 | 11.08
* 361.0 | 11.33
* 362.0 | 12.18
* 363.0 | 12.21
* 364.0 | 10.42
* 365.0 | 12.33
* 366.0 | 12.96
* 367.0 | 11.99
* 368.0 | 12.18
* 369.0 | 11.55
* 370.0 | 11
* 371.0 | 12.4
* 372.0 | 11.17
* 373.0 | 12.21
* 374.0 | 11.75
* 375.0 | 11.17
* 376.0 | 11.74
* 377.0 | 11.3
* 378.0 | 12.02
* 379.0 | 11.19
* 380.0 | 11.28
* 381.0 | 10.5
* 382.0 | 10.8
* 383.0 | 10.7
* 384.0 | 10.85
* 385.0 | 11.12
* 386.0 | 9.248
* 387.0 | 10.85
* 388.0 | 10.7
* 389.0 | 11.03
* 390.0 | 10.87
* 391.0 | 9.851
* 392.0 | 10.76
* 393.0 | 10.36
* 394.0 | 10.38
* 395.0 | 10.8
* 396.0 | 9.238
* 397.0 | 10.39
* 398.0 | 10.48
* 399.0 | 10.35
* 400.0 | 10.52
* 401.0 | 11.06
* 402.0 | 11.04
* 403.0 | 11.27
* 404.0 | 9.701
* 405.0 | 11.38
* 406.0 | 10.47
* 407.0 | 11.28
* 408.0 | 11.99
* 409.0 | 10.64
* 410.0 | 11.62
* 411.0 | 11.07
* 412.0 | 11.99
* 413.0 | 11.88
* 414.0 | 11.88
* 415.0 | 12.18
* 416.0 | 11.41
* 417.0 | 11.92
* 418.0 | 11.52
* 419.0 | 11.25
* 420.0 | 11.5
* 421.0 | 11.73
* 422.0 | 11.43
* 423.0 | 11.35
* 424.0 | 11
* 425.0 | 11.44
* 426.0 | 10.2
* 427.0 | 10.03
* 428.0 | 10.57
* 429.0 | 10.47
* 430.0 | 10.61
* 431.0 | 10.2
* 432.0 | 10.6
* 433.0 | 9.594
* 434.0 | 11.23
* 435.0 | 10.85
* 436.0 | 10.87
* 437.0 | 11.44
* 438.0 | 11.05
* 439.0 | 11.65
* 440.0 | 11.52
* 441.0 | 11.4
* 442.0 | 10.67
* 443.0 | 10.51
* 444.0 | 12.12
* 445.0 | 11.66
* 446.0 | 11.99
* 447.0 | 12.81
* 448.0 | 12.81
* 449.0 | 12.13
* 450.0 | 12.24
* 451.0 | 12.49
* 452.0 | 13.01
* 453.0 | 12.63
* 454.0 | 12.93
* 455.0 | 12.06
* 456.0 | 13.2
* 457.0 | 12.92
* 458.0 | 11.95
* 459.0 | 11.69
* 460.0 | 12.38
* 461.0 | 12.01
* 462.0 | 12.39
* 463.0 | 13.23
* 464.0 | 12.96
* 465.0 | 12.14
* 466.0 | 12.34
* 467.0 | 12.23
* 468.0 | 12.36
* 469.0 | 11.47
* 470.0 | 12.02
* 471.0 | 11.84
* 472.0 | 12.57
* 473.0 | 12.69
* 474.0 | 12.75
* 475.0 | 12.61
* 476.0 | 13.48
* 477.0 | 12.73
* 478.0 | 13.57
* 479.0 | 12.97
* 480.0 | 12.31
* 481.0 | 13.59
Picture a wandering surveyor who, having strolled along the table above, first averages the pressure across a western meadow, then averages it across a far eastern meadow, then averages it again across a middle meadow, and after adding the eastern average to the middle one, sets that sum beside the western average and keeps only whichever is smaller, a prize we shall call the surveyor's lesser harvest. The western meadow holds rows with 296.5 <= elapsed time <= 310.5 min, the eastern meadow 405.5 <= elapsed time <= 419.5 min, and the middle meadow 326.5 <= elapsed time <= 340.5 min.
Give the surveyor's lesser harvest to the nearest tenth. 14.3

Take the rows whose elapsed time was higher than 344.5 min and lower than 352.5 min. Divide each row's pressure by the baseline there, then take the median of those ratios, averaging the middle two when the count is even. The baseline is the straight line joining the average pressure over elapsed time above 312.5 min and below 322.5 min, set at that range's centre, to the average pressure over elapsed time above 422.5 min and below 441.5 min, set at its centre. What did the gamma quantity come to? 1.01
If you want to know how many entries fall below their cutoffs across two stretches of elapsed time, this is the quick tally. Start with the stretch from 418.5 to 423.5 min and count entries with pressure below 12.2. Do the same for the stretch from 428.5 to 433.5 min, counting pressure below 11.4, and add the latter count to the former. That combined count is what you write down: 10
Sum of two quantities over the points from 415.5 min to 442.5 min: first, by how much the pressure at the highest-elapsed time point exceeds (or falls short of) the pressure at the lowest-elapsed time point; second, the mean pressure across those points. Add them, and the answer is 10.3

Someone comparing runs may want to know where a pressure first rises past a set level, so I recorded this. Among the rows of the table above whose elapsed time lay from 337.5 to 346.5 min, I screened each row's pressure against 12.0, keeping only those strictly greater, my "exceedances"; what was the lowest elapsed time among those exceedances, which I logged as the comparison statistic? 338.0 min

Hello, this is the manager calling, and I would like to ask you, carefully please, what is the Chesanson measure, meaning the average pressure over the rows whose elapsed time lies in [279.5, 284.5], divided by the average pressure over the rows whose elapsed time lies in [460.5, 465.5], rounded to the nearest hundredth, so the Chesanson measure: 1.41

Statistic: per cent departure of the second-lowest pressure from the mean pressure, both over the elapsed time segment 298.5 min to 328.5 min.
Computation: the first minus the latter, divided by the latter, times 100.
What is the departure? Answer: -12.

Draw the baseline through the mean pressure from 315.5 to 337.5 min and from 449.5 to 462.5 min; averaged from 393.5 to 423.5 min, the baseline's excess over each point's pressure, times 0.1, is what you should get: 0.11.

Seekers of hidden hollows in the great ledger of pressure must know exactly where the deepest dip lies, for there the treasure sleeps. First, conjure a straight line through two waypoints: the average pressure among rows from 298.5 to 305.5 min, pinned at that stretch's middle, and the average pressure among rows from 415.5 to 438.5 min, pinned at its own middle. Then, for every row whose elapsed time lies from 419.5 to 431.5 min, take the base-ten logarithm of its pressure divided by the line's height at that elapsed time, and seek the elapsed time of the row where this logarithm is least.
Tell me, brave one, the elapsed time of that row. 427.0 min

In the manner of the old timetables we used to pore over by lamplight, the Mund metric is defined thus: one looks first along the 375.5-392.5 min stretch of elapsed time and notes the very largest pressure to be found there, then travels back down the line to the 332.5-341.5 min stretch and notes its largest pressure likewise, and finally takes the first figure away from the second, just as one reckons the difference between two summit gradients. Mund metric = 1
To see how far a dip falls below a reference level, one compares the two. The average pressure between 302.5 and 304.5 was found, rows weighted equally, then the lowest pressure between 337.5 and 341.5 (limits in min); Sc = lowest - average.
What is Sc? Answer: -2.7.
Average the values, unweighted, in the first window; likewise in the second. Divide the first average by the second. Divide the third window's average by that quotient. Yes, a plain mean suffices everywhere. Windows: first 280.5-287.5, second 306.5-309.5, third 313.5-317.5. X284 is 9.0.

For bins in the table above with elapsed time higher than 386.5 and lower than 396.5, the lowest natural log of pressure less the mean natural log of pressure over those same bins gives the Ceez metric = -0.13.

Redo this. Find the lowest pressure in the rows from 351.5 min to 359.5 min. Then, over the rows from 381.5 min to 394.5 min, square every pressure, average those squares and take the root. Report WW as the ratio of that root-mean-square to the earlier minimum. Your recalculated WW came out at 1.02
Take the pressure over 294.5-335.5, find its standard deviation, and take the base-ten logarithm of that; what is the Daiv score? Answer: 0.16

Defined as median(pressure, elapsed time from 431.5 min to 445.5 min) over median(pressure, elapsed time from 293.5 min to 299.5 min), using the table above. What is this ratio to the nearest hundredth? 0.75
